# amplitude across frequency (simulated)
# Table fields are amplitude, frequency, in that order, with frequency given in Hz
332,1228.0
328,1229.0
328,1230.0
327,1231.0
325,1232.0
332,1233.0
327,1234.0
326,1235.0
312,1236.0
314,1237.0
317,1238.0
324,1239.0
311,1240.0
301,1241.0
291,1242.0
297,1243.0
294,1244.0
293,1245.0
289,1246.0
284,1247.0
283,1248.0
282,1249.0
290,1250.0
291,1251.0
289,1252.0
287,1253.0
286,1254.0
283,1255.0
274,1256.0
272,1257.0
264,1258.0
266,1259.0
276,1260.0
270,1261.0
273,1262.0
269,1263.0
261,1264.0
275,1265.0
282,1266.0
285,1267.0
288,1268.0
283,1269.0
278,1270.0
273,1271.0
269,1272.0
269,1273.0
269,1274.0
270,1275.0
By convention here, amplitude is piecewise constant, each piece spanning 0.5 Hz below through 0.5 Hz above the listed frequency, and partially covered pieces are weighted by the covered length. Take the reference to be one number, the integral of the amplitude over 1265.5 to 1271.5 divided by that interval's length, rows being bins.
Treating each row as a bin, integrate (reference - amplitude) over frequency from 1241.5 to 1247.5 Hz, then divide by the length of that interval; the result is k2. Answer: -10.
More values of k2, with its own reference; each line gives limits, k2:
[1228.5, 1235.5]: -46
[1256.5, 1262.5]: 11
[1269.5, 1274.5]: 10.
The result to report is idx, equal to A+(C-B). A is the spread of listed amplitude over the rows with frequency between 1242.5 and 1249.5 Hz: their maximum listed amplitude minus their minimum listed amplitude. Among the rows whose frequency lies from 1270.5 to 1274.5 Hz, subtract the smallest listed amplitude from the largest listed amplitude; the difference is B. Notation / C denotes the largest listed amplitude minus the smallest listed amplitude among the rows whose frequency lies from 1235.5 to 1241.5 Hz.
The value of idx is 34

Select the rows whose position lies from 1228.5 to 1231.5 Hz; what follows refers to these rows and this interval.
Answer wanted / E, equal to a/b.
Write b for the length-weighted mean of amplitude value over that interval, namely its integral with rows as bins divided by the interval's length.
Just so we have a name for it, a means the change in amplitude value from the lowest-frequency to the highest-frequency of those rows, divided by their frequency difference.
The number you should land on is -0.002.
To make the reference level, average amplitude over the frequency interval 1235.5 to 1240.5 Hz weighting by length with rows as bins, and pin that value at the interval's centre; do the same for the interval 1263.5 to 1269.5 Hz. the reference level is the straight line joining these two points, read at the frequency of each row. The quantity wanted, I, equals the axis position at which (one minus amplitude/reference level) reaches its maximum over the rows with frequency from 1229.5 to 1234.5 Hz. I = 1232.0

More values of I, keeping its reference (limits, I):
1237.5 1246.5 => 1242.0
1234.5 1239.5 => 1236.0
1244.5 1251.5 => 1247.0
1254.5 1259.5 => 1258.0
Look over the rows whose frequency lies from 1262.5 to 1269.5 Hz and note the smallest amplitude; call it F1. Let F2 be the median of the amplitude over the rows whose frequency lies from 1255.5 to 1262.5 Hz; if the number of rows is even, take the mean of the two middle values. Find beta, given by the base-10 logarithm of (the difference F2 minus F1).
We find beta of 1.04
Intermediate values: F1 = 261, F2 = 272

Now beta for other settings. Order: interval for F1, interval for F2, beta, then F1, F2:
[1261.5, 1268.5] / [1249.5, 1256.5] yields 1.41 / 261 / 287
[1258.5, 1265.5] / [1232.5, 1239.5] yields 1.80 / 261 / 324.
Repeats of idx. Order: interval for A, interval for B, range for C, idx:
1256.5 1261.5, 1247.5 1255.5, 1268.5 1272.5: 17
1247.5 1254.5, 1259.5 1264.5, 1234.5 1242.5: 29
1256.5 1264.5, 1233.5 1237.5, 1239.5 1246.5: 22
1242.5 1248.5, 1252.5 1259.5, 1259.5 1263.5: -2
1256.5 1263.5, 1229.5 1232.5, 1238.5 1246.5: 44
